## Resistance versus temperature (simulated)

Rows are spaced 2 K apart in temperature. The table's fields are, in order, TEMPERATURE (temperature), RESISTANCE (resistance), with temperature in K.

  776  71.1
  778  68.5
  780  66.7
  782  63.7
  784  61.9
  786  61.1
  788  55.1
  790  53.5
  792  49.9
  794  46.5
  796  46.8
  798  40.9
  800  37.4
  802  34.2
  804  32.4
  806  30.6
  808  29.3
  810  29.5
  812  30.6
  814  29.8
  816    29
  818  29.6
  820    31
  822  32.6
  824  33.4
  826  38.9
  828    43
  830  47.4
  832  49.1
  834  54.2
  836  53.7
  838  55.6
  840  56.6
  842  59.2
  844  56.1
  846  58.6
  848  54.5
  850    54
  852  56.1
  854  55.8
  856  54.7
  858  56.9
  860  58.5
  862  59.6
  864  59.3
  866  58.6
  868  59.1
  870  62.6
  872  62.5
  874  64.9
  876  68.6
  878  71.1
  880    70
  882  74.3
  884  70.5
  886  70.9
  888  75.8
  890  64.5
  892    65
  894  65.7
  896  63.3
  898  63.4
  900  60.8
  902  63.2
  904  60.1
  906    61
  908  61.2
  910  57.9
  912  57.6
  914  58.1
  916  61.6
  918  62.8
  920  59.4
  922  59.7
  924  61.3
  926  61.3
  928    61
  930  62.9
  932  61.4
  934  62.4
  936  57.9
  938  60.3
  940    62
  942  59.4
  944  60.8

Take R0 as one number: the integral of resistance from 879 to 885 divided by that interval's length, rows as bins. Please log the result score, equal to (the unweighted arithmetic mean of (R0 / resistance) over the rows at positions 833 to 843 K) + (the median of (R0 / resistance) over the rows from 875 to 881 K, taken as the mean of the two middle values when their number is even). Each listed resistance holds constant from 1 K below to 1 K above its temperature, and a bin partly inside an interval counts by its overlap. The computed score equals 2.31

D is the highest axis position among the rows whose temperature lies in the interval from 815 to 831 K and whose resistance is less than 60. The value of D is 830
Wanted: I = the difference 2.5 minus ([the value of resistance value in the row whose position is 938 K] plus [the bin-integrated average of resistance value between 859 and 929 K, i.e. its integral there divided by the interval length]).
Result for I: -121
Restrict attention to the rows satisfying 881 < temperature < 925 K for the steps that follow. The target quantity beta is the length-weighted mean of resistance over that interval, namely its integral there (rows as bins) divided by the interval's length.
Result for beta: 64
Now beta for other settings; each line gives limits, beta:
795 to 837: 37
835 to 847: 57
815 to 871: 51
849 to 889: 63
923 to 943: 61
